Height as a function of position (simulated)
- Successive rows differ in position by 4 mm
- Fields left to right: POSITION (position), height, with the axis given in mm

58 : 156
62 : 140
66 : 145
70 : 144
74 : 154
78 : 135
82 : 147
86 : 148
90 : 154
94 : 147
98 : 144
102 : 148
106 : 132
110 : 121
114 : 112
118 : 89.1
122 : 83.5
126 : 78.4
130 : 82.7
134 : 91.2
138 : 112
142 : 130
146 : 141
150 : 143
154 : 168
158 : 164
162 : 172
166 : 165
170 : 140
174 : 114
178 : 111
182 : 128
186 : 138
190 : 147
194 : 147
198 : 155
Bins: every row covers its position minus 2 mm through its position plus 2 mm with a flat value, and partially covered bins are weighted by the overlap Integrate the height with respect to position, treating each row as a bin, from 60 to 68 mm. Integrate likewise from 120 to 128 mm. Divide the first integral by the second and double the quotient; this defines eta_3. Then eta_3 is 3.5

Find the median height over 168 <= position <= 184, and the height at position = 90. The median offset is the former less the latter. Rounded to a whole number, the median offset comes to -33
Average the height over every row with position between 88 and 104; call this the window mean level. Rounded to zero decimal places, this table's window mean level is 148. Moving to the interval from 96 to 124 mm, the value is 119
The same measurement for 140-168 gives 155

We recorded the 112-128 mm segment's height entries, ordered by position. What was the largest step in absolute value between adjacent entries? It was 23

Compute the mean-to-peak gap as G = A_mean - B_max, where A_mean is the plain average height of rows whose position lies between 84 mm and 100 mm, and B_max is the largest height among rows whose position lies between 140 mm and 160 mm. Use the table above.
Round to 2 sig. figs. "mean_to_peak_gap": -20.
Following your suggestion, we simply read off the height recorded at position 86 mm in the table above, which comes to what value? 148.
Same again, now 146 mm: 141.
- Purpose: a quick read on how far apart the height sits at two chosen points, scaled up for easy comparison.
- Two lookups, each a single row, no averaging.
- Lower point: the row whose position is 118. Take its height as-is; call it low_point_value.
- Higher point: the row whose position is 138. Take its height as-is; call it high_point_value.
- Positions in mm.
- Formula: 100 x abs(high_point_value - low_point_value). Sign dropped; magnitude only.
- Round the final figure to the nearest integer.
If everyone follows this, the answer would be 2290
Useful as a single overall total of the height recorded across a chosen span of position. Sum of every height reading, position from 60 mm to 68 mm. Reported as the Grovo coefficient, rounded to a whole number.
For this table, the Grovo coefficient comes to 285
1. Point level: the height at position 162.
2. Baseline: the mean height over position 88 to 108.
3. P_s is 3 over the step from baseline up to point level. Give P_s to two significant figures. 0.11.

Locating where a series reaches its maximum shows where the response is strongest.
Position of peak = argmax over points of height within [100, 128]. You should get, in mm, 102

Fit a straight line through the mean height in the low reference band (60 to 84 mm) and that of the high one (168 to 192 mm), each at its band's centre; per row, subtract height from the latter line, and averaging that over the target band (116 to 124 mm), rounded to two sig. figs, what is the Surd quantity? 51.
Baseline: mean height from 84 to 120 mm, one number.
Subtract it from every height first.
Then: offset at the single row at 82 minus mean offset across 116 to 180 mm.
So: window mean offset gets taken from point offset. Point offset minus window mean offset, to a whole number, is 23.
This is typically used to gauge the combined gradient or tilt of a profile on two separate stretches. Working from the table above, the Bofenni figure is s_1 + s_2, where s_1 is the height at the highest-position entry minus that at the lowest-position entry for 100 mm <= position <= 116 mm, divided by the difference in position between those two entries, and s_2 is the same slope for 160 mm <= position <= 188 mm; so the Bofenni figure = -4.4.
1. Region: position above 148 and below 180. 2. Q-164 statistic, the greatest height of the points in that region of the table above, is 172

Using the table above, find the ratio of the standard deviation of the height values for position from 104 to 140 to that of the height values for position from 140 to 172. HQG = 1.2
